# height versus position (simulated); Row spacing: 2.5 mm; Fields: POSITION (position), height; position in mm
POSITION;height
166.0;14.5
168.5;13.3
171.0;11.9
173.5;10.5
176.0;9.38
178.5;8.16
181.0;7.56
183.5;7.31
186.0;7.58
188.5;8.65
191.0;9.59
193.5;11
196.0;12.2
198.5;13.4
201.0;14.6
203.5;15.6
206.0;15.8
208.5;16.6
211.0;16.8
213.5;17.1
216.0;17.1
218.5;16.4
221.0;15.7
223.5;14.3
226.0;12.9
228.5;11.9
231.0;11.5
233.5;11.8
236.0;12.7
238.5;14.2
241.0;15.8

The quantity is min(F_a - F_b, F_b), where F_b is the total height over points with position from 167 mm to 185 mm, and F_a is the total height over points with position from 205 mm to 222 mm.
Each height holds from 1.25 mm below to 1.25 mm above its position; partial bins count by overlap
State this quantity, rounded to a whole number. 47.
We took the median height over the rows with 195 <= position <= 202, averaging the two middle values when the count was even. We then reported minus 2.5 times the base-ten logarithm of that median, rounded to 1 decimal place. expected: -2.8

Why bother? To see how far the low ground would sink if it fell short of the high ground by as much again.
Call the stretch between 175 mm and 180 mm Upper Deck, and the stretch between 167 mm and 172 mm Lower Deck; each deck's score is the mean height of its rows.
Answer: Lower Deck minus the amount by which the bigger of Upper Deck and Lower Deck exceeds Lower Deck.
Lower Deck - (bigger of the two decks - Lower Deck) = 13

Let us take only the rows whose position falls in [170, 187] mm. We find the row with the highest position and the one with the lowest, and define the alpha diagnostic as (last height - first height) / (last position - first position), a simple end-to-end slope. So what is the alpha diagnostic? -0.29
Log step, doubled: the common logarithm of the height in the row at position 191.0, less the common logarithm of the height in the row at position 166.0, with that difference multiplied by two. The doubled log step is -0.4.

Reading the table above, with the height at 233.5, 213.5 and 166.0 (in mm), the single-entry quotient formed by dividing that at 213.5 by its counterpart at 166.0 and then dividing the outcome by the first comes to 0.10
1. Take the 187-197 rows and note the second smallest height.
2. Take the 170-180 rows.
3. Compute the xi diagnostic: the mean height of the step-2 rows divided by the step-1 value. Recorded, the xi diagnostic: 1.0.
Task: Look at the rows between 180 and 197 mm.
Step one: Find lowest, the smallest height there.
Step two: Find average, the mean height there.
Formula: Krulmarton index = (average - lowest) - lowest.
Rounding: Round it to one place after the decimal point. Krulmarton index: -5.5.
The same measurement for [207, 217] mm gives -16.3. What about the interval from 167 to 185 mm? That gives -4.9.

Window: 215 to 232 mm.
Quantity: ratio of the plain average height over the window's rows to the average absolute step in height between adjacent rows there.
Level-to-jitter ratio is 15.3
